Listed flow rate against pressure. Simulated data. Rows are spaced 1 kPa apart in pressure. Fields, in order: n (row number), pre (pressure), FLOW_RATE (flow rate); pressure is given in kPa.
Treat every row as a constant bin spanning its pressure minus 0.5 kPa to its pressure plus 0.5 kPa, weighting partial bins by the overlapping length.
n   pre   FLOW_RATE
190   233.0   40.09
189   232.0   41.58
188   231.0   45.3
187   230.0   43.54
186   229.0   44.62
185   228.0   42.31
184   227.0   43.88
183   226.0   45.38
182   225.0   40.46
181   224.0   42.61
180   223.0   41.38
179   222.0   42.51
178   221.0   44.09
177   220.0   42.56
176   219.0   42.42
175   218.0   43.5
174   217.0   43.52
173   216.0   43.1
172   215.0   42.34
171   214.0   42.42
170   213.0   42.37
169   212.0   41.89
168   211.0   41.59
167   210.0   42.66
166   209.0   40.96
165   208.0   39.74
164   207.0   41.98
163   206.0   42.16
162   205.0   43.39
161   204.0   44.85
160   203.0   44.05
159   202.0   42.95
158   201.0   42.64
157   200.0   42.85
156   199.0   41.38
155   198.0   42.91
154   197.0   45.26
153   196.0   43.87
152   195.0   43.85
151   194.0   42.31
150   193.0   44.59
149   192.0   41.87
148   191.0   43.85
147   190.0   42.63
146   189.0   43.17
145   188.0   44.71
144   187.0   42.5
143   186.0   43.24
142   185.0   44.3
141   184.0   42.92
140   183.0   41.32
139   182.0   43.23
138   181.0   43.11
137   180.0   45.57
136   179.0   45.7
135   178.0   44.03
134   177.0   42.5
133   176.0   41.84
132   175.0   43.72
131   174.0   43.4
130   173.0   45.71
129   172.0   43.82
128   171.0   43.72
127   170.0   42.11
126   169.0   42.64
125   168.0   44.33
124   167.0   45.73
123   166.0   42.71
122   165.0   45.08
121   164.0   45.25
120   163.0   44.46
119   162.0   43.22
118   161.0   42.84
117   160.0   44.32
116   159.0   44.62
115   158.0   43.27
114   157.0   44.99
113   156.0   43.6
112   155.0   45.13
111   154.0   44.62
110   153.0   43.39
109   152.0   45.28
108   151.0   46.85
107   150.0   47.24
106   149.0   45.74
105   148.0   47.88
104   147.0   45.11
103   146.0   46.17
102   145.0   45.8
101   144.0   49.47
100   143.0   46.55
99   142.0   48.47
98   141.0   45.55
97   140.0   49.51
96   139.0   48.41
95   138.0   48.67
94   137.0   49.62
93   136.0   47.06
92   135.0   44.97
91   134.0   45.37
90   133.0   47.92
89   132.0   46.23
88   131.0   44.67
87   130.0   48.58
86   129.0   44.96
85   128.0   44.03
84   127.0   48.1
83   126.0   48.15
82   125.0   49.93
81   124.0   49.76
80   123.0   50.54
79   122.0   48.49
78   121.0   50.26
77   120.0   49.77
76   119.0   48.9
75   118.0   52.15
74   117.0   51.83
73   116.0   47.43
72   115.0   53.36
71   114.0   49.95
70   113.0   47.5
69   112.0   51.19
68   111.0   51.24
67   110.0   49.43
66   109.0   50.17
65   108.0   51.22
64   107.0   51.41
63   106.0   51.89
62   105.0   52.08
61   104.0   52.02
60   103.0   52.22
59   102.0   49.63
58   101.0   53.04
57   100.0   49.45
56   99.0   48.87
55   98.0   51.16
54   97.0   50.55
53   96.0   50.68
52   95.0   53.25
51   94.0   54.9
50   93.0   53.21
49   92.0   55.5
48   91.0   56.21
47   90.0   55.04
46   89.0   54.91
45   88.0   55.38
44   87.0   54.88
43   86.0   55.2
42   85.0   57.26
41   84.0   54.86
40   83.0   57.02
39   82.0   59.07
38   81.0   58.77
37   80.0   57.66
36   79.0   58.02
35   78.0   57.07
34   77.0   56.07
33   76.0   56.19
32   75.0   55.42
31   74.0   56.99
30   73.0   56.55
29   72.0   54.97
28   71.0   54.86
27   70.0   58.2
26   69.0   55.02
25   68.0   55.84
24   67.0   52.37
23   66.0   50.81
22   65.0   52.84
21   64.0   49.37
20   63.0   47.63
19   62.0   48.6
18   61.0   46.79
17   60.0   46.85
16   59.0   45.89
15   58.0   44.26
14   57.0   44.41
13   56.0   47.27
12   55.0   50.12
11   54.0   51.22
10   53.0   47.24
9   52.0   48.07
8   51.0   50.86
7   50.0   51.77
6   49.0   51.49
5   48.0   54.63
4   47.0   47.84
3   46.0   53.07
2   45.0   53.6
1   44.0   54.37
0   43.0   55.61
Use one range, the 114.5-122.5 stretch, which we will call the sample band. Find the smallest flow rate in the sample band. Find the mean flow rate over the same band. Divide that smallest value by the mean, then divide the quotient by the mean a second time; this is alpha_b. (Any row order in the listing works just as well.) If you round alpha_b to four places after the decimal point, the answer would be 0.0188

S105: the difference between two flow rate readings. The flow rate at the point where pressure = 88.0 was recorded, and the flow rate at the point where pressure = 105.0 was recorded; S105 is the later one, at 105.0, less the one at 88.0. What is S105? -3.3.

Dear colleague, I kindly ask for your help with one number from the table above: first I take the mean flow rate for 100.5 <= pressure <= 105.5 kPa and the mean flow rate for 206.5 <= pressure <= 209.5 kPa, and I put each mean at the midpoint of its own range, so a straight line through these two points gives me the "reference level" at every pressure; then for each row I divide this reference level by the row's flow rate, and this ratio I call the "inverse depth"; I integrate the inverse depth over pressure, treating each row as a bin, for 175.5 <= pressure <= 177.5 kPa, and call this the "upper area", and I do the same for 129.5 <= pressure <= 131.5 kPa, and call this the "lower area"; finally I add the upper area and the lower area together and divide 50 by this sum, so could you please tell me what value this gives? 11.9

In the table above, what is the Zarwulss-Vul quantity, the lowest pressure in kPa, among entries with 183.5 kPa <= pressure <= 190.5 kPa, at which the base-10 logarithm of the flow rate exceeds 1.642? 185.0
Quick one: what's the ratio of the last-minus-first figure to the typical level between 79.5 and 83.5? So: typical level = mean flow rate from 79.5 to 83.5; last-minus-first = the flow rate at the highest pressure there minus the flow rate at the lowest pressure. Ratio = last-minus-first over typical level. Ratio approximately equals -0.011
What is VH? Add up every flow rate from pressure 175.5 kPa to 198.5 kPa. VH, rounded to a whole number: 999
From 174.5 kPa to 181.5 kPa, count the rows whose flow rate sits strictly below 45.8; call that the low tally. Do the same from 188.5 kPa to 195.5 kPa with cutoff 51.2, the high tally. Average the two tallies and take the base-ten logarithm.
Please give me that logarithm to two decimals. 0.85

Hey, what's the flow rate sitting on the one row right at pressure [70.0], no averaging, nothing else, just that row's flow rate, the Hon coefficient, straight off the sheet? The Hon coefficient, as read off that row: 58.2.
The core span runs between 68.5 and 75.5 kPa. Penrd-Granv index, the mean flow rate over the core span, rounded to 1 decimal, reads 56.0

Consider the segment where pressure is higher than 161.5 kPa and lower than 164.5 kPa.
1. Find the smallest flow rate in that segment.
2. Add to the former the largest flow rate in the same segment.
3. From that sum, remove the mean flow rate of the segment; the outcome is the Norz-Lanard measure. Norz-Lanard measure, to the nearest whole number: 44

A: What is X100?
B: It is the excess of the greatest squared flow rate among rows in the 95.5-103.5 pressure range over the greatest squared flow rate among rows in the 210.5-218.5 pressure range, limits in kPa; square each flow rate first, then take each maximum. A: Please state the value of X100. 919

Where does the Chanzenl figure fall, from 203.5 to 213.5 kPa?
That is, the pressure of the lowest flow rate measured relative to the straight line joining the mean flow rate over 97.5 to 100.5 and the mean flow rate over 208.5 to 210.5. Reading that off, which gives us 208.0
